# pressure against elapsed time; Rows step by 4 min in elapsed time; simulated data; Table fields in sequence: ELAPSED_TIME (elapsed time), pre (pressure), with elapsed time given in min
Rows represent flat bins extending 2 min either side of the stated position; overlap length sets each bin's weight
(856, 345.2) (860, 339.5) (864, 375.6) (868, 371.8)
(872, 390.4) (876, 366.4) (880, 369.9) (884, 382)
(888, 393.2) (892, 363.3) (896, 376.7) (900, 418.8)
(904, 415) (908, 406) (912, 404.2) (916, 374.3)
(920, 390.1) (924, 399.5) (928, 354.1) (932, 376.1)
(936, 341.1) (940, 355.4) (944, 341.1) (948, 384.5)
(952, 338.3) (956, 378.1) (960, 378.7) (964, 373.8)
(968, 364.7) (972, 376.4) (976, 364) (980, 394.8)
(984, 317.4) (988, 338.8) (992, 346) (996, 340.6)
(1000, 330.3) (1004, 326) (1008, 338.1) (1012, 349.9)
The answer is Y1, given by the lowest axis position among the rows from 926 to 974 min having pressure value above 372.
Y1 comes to 932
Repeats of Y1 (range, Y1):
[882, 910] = 884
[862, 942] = 864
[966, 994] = 972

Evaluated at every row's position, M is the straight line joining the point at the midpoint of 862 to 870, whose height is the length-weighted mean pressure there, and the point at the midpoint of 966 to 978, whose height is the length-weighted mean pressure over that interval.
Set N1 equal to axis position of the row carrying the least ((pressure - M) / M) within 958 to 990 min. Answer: 984 min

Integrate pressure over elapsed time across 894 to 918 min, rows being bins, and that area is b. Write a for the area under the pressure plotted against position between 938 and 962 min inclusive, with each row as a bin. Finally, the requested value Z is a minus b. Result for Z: -876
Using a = 8704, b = 9580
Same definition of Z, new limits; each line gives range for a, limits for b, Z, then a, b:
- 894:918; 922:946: 911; 9580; 8669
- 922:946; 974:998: 263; 8669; 8406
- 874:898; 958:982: -4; 9006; 9010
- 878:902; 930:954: 670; 9216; 8546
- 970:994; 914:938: -391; 8550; 8941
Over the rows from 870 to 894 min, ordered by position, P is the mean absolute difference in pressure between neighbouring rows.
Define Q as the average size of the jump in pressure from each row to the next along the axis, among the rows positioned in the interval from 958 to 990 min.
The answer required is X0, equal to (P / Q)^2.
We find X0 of 0.5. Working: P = 16.1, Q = 24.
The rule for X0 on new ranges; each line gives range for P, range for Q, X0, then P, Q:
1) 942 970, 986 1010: 9.3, 24.0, 8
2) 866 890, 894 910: 0.6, 13.9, 18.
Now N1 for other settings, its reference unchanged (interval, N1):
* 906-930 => 928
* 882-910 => 892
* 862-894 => 892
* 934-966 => 952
